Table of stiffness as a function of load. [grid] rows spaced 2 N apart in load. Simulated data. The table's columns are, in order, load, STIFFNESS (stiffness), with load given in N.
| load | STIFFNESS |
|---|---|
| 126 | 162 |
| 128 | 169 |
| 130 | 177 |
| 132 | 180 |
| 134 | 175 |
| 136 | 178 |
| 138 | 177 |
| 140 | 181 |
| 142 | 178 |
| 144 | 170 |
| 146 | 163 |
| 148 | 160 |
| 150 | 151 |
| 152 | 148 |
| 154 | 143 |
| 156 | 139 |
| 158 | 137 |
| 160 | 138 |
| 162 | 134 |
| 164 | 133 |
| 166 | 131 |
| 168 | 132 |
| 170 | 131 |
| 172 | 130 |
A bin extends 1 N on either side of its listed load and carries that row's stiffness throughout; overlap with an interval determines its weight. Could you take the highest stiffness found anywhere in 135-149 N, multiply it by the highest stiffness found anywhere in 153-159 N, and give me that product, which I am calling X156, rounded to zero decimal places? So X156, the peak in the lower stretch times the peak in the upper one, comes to 25883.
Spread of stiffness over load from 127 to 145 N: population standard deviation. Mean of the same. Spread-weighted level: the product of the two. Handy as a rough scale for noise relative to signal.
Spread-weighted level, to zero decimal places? 687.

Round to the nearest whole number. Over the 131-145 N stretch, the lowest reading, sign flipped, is -170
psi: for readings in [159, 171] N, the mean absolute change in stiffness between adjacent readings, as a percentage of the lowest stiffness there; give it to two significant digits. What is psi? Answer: 1.4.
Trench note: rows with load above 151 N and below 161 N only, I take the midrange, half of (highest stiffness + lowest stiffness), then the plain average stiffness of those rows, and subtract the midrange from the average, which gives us -1.5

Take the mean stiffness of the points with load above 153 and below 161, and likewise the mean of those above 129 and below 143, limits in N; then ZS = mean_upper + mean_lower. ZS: 317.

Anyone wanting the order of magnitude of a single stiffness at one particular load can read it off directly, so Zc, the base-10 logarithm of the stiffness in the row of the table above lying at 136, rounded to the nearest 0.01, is 2.25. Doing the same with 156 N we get 2.14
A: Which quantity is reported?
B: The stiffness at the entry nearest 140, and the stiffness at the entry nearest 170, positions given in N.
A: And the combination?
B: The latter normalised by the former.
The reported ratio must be 0.72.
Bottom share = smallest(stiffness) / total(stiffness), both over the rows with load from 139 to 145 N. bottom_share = 0.321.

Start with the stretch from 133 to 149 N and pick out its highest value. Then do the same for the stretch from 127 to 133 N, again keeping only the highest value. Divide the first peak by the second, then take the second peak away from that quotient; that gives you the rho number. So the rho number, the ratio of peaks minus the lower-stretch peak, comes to -179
